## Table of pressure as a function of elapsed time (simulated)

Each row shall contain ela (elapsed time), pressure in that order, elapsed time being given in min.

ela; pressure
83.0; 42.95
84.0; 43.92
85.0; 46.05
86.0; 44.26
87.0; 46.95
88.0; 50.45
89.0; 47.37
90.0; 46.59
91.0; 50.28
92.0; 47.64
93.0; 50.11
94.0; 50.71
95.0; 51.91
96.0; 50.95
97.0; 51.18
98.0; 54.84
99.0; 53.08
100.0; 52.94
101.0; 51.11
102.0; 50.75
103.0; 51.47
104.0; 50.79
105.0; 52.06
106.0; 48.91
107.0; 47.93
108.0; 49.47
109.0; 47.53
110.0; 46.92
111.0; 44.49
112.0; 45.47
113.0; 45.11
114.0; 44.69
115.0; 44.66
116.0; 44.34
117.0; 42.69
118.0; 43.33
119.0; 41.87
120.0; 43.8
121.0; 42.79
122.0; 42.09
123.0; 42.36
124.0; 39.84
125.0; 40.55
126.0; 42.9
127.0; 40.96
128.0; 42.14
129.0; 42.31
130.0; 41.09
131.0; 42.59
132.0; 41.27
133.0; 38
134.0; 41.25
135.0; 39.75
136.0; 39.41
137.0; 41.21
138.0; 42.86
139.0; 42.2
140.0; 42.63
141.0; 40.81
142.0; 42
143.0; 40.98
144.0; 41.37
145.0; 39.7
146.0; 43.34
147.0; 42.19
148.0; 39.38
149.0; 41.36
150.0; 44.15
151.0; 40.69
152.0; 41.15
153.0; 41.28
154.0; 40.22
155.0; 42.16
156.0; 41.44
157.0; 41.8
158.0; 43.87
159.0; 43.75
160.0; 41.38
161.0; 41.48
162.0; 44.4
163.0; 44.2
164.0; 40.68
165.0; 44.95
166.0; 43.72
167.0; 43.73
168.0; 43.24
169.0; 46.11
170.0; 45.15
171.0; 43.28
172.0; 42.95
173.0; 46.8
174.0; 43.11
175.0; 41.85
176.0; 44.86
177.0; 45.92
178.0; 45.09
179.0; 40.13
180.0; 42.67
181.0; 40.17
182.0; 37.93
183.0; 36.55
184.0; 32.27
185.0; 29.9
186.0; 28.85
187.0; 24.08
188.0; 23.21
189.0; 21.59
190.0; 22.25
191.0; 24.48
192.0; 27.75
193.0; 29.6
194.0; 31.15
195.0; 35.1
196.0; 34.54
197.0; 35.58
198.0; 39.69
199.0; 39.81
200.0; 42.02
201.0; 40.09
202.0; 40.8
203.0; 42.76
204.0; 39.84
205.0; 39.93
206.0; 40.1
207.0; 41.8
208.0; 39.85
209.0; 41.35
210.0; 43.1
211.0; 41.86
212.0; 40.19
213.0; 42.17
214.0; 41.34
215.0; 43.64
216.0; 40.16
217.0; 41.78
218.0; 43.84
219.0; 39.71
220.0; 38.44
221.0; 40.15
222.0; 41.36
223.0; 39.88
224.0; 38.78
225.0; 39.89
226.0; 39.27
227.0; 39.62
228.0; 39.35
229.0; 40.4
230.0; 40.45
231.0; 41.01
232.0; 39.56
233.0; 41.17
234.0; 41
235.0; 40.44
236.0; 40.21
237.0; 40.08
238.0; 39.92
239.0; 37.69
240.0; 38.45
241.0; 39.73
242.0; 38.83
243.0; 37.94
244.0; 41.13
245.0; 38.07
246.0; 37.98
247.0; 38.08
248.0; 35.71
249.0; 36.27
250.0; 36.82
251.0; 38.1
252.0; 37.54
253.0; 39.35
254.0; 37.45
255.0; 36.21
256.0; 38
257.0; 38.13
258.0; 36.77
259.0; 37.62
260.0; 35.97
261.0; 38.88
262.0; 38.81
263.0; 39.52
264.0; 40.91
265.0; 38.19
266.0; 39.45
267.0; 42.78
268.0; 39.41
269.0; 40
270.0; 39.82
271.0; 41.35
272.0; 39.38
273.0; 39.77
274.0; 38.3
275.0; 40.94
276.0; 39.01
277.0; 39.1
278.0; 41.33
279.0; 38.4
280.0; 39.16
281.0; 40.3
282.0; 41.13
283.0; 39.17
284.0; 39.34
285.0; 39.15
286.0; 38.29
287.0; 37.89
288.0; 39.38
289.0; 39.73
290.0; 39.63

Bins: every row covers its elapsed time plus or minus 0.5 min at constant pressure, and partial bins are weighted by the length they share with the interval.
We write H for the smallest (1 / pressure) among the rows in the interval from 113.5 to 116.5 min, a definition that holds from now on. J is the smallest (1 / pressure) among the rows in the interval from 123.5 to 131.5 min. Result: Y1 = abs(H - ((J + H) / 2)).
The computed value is 0.0005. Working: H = 0.0224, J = 0.023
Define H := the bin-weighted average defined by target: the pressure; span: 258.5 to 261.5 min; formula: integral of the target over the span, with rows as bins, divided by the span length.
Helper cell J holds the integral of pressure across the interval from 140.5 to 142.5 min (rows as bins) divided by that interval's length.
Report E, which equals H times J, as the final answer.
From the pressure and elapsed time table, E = 1552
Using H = 37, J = 41.4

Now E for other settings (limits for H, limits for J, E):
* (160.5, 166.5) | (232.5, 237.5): 1755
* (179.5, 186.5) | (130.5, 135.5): 1439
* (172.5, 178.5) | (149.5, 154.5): 1851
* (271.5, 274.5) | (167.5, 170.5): 1755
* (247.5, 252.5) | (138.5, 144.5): 1537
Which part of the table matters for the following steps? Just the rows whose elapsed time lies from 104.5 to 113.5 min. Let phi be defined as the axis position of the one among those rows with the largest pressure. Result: 105.0 min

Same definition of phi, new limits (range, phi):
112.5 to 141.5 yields 113.0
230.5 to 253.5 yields 233.0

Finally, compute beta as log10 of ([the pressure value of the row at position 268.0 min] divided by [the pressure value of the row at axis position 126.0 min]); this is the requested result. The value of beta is -0.04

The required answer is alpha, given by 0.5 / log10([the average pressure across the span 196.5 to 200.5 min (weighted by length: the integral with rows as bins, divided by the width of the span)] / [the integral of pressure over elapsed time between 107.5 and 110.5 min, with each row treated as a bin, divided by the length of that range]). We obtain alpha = -6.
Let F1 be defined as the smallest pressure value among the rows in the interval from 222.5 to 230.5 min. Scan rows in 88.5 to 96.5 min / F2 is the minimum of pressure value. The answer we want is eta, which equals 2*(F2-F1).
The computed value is 16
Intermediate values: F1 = 38.78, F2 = 46.59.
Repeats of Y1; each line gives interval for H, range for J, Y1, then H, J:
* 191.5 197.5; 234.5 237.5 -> 0.0017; 0.0281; 0.025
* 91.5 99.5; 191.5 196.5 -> 0.0051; 0.0182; 0.028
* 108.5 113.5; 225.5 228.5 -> 0.0021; 0.0210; 0.025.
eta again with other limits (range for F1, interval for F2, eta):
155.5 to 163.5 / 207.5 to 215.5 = -3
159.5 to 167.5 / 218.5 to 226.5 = -4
